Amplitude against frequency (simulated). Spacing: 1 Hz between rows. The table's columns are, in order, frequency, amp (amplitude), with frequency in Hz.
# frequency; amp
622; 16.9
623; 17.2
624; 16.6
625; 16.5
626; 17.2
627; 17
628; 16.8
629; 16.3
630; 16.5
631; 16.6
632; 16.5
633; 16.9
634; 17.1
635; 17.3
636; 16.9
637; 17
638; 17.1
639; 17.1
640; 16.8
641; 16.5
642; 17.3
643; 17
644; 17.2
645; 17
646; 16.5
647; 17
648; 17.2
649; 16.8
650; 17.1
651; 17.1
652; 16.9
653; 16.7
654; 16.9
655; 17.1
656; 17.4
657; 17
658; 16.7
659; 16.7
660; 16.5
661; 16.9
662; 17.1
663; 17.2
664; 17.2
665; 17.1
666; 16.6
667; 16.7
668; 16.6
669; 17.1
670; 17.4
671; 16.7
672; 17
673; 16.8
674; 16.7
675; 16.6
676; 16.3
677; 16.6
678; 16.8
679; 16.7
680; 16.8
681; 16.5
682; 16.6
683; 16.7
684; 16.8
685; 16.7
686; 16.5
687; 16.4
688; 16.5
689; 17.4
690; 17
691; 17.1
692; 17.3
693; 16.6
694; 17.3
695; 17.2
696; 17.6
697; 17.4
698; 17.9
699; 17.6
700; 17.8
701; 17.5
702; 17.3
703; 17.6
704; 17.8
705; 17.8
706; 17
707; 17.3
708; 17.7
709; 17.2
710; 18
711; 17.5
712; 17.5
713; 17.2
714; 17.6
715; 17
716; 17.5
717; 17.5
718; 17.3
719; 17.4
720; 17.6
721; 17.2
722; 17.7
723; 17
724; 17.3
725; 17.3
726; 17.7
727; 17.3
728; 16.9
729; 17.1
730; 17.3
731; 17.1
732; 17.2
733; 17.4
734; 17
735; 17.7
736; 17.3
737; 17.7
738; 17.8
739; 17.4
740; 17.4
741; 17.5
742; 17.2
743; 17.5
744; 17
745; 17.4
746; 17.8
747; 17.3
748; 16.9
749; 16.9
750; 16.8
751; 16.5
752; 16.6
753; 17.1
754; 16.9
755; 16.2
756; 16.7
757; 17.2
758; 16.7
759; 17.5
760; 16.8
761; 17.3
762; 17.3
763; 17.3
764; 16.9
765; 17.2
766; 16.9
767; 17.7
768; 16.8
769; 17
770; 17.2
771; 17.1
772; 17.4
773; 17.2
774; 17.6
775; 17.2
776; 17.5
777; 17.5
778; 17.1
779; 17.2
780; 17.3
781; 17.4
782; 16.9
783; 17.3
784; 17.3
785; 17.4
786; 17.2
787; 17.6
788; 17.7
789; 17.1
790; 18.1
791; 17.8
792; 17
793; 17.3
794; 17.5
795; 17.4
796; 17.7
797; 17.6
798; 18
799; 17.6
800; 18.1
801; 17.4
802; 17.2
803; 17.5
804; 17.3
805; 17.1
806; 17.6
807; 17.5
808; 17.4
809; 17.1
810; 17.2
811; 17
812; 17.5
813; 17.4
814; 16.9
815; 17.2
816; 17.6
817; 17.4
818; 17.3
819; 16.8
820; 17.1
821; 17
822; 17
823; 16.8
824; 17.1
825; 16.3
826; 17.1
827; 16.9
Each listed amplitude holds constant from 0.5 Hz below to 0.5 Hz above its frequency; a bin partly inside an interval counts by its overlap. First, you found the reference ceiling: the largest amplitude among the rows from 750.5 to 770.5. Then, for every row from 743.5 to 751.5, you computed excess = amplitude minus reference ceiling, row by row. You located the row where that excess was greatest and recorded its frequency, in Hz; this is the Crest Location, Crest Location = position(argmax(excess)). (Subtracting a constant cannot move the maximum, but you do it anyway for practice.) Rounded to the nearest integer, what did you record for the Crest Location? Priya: 746 Hz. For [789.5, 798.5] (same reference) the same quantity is 790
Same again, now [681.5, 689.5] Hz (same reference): 689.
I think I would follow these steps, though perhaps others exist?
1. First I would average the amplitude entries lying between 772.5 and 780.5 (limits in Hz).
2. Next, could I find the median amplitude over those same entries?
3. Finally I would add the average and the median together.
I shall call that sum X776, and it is 34.6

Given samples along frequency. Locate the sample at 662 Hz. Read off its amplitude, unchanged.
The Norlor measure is 17.1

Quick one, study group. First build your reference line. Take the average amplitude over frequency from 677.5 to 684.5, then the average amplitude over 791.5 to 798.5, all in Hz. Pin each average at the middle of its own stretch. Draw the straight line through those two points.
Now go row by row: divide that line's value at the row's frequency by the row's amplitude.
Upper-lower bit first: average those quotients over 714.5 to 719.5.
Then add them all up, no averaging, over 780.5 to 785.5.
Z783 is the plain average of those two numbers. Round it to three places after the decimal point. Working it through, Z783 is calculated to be 3.012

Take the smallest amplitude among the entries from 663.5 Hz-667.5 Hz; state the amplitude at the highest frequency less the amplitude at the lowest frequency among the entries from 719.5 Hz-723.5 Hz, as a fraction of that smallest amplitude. -0.036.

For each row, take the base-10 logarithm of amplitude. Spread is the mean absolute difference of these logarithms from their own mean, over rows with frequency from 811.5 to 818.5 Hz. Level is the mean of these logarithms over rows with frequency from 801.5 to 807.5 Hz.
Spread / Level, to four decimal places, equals 0.0034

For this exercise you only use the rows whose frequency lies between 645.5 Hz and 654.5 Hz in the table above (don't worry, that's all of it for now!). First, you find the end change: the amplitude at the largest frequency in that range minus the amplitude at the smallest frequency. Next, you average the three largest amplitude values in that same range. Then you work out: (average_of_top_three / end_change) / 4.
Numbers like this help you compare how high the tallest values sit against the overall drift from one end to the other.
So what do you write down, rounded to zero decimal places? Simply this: 11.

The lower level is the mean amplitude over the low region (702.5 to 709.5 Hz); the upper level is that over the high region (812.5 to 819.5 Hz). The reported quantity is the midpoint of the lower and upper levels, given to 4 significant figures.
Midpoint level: 17.36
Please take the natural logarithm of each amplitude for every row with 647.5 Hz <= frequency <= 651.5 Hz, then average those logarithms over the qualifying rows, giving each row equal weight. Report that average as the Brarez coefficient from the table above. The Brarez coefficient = 2.84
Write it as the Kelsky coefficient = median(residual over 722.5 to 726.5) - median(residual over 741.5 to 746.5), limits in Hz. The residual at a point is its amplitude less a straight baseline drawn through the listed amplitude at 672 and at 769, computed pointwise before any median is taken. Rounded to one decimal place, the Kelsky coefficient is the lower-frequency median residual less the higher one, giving -0.1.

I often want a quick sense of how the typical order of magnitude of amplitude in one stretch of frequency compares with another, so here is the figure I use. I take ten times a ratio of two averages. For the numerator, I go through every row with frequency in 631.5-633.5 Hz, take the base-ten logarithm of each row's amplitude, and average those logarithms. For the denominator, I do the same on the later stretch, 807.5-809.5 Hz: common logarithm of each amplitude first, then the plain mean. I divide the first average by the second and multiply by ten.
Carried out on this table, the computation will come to 9.89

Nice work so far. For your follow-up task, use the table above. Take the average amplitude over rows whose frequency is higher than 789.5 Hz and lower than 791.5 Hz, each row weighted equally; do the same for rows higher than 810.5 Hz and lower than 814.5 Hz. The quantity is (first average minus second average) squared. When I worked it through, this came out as 0.56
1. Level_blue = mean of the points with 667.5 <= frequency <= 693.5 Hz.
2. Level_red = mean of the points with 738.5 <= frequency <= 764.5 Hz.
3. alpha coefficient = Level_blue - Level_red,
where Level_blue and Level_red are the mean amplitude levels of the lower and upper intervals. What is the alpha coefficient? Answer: -0.3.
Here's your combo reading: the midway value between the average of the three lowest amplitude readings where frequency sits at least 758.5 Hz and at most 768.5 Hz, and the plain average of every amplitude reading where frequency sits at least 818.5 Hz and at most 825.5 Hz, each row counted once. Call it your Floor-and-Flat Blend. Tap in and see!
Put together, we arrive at 16.9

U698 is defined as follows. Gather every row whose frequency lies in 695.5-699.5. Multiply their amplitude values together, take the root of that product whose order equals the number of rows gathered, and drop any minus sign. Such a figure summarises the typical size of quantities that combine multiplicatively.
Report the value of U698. 17.6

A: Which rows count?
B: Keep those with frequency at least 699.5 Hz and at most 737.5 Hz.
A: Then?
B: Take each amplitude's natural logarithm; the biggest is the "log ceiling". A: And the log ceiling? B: 2.89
